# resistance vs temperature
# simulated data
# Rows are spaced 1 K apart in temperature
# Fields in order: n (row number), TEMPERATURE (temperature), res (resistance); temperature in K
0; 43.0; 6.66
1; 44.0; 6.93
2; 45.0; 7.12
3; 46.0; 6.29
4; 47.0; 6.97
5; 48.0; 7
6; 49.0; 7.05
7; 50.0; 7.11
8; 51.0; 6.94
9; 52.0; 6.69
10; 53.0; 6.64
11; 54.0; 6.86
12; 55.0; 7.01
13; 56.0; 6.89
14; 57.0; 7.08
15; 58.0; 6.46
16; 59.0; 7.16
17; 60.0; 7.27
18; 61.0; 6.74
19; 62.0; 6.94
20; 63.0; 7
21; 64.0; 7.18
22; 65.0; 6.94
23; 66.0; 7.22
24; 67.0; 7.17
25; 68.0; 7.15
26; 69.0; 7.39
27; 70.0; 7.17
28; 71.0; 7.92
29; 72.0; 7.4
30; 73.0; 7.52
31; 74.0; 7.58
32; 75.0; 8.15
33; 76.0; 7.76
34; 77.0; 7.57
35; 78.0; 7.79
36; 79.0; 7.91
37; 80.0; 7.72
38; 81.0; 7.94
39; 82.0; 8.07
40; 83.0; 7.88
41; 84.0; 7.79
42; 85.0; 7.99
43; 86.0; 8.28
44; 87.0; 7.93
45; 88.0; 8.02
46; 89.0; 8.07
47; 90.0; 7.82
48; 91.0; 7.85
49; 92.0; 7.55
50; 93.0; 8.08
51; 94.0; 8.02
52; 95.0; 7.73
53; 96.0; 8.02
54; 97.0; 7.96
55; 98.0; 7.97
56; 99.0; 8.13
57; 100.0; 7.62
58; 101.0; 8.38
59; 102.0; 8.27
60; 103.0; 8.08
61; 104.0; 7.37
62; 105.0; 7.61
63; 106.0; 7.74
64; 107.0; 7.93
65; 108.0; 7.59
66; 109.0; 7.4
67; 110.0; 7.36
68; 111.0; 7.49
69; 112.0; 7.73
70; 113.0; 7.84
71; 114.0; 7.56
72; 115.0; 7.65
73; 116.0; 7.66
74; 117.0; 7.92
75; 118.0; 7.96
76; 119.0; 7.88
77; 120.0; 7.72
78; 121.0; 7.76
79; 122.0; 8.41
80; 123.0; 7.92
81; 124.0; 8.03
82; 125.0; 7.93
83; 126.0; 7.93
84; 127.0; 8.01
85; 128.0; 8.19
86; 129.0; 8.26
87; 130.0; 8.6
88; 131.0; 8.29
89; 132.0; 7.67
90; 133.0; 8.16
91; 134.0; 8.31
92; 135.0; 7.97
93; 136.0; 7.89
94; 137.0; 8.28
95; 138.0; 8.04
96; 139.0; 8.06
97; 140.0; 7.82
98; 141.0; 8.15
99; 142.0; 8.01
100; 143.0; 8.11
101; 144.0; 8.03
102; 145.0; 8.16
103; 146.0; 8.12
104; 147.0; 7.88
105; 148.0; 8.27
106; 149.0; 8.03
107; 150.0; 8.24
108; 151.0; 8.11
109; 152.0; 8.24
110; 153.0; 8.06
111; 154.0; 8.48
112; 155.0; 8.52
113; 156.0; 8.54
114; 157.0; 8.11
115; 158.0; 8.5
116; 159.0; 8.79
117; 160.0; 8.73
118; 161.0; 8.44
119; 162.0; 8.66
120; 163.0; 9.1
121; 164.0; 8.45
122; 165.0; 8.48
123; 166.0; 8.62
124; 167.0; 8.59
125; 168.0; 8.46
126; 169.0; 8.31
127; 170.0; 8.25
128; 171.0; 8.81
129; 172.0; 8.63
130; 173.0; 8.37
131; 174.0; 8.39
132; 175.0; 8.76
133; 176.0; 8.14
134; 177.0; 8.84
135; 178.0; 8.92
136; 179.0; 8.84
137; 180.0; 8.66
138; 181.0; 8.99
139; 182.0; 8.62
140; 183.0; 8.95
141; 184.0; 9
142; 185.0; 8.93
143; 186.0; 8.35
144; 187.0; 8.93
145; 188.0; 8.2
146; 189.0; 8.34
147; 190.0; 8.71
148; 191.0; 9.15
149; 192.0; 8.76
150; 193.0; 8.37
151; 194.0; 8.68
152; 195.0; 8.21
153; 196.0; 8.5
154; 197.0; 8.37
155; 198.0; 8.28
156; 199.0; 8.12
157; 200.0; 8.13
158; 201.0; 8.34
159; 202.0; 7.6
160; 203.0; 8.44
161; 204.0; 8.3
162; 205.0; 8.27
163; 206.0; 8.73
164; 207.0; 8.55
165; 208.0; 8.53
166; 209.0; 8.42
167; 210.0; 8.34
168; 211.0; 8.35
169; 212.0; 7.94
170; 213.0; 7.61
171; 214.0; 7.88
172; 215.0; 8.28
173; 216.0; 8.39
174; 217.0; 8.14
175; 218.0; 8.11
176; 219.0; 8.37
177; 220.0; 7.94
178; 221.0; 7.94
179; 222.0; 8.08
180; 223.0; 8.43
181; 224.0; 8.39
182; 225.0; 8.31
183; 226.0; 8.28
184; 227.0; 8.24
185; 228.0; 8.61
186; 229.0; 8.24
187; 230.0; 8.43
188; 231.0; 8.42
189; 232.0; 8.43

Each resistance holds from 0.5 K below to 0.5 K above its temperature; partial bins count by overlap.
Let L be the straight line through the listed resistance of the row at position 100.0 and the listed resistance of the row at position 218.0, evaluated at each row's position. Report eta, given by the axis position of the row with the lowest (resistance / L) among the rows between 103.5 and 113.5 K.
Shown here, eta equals 110.0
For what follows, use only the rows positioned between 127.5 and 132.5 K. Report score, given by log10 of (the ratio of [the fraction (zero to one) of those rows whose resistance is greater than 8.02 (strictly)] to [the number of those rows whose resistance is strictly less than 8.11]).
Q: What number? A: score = -0.10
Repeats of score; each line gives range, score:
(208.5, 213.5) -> -0.52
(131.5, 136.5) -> -0.88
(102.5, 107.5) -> -1.40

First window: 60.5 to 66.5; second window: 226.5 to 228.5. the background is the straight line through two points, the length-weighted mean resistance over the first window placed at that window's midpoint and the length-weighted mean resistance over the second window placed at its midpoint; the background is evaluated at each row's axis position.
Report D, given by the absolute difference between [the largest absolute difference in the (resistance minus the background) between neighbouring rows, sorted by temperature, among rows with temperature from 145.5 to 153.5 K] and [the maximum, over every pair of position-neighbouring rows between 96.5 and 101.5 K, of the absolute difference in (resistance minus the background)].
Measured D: 0.4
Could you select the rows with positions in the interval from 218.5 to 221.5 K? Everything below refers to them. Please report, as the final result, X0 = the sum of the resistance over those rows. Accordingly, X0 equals 24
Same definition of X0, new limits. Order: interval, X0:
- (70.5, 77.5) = 54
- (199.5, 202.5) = 24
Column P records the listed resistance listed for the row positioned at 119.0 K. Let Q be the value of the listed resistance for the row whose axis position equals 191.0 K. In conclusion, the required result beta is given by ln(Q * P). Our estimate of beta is 4.28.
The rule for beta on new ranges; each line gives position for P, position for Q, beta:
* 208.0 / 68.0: 4.11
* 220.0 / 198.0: 4.19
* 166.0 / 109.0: 4.16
